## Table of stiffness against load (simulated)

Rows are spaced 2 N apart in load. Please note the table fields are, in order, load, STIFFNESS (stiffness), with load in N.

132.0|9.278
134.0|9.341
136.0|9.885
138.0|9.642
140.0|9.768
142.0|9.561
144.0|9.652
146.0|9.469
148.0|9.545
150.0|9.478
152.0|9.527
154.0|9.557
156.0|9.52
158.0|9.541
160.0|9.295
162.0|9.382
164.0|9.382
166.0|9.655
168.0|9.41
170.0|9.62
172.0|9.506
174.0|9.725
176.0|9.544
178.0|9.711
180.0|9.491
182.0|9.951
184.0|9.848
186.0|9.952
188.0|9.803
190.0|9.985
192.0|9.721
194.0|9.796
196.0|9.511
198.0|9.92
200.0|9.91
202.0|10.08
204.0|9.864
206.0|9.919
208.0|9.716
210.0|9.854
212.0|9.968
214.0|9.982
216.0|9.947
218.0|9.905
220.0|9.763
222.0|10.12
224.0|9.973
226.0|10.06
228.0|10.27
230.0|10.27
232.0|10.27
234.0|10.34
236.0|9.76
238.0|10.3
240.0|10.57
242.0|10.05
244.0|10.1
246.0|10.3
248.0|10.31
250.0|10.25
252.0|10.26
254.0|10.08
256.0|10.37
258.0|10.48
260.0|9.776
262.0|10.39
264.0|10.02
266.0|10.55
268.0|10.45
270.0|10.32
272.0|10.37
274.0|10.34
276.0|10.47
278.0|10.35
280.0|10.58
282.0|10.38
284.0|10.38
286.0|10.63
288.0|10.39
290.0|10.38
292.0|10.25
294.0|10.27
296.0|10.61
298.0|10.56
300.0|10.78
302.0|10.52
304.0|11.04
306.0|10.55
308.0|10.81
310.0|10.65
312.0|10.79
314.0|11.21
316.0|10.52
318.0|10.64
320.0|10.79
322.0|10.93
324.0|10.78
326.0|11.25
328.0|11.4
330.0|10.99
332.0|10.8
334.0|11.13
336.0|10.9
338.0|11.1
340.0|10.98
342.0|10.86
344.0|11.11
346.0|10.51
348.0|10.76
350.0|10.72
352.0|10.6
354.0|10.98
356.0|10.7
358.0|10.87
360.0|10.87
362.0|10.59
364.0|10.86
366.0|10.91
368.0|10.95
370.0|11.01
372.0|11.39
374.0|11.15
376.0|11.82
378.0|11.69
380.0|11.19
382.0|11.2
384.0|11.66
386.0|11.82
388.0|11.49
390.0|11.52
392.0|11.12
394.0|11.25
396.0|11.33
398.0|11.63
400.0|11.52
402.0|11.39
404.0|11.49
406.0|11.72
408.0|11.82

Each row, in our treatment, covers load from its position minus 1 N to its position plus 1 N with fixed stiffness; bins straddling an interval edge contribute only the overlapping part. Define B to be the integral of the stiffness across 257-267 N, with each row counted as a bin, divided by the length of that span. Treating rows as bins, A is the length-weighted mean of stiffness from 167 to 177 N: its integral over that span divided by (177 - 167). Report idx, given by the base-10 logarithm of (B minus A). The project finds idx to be -0.17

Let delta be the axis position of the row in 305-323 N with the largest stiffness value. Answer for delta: 314.0 N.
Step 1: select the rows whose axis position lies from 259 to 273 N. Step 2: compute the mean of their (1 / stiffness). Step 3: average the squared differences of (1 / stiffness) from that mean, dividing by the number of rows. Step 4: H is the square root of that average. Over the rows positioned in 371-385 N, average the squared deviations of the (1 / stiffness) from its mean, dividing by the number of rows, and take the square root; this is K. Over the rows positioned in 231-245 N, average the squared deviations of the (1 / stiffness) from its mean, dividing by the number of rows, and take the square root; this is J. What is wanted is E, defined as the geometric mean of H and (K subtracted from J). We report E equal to 0.0009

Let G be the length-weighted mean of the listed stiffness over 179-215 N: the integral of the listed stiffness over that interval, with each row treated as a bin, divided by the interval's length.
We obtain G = 9.8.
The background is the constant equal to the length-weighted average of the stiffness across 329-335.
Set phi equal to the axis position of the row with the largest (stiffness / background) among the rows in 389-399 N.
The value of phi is 398.0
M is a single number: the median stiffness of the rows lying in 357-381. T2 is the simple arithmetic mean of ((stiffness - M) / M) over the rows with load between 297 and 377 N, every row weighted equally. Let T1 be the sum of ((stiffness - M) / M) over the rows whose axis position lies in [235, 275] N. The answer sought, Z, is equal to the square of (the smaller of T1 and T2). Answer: 1.8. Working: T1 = -1.3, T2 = -0.01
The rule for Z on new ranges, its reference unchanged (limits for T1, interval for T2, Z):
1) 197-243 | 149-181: 3.9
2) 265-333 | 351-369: 1.1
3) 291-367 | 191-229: 0.4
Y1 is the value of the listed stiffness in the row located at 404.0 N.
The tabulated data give 11.49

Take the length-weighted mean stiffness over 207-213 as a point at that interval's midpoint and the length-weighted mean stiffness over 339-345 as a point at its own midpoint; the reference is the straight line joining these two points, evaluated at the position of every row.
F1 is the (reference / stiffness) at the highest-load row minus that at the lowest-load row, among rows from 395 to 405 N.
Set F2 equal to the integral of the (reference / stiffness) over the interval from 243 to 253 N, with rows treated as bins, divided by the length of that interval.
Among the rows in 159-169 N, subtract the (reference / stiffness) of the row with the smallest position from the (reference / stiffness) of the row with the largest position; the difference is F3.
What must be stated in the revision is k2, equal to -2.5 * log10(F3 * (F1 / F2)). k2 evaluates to 11.0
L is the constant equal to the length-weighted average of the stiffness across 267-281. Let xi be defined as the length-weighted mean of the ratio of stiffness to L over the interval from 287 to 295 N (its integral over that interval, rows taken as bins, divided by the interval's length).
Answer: 0.991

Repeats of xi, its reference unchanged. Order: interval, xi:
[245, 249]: 0.990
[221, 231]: 0.974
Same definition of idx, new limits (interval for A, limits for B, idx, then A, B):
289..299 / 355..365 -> -0.44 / 10.4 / 10.8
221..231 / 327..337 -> -0.04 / 10.1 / 11.0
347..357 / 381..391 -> -0.10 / 10.8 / 11.5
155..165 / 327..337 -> 0.21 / 9.4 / 11.0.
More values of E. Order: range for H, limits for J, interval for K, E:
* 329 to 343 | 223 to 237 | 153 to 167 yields 0.0008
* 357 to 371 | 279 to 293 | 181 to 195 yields 0.0004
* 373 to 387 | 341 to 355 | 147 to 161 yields 0.0012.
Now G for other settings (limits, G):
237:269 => 10.3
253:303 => 10.4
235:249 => 10.2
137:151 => 9.6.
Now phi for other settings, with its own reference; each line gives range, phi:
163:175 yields 174.0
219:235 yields 234.0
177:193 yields 190.0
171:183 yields 182.0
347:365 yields 354.0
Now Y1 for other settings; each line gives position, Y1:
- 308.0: 10.81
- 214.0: 9.982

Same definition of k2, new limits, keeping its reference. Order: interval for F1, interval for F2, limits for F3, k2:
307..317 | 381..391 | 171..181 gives 8.8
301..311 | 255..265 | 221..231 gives 10.9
